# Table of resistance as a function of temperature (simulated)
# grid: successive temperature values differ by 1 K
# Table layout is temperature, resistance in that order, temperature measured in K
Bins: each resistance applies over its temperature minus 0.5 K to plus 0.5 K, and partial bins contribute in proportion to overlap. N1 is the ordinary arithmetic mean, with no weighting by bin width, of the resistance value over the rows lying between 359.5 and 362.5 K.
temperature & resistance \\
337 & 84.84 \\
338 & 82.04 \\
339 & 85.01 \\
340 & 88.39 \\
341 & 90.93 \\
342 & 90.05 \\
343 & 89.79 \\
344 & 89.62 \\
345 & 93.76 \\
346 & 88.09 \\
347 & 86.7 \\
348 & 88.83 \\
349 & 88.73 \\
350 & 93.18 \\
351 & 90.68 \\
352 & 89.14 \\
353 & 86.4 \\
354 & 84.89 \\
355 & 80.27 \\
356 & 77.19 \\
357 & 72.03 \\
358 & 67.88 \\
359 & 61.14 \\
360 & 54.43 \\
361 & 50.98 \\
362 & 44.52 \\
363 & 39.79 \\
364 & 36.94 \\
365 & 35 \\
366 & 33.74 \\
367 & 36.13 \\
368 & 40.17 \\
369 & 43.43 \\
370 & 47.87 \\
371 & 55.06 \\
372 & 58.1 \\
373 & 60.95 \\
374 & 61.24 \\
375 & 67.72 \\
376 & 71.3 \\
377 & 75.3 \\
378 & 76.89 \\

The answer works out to 50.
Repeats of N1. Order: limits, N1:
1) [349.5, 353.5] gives 90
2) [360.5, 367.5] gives 40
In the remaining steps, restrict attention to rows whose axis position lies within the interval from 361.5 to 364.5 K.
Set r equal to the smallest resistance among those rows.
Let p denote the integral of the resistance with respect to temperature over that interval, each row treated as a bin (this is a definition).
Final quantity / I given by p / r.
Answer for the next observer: 3.28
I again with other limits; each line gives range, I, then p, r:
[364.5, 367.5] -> 3.11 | 105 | 33.74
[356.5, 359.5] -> 3.29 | 201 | 61.14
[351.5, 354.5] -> 3.07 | 260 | 84.89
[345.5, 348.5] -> 3.04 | 264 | 86.7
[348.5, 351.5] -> 3.07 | 273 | 88.73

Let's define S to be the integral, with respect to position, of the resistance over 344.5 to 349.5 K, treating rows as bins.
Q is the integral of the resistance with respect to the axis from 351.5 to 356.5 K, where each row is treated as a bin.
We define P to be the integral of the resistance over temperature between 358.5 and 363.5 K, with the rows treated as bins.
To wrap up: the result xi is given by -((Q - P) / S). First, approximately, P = 251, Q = 418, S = 446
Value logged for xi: -0.4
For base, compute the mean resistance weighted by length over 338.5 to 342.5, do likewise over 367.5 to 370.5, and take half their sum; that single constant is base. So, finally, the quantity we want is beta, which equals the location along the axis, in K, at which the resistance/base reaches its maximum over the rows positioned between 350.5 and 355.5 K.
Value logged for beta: 351 K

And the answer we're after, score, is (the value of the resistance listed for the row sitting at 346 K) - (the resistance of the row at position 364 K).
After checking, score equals 51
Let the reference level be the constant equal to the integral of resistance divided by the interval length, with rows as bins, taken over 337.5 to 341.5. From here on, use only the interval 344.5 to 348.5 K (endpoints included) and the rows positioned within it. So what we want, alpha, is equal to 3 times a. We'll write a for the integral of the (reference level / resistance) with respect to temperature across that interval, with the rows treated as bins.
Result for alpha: 11.6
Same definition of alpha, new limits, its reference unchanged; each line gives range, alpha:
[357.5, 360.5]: 12.8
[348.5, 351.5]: 8.6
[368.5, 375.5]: 32.9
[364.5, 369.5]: 34.8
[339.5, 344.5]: 14.5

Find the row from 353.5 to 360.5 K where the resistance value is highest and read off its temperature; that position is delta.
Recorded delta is 354 K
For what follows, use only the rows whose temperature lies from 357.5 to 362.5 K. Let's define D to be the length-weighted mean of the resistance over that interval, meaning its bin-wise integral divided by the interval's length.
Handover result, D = 55.8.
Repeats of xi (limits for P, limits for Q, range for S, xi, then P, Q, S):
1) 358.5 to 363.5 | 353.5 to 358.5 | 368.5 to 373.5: -0.5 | 251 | 382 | 265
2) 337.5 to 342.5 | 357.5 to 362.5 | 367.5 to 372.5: 0.6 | 436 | 279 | 245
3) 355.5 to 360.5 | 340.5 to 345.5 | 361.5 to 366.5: -0.6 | 333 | 454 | 190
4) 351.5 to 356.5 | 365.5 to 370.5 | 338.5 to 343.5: 0.5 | 418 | 201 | 444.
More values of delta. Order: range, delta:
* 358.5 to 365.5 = 359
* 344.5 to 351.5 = 345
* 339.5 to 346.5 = 345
